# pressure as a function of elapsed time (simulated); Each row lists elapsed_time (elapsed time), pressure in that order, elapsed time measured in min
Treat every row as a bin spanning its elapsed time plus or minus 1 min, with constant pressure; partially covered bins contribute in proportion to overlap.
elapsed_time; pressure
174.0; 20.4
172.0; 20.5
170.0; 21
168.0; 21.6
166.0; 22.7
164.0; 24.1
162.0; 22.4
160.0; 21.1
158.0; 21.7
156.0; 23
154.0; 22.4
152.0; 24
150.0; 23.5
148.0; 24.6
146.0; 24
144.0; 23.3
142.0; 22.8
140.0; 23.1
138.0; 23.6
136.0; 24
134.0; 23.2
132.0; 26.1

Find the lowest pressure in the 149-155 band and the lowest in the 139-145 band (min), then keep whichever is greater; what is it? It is 22.8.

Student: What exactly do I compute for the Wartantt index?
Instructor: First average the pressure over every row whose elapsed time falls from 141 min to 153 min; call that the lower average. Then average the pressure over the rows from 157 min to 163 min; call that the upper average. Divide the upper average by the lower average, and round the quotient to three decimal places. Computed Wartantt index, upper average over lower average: 0.917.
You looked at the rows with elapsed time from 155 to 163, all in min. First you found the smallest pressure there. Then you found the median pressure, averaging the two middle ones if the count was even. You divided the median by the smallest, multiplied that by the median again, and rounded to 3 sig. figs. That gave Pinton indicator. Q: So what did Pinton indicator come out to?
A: 23.0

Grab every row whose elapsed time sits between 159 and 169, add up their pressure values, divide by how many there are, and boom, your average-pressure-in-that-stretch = 22.4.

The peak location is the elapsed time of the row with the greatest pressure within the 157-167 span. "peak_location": 164.0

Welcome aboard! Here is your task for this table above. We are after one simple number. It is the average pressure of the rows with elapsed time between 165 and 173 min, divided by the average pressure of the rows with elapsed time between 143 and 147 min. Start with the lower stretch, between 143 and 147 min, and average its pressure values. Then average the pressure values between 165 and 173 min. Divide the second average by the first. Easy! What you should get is 0.91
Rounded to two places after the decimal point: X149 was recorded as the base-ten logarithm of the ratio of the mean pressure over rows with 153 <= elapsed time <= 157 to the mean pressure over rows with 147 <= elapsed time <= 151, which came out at -0.03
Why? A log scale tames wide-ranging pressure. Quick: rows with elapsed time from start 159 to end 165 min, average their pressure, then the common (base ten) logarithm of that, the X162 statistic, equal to 1.35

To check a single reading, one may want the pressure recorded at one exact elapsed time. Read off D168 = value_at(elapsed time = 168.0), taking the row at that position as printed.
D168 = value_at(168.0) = 21.6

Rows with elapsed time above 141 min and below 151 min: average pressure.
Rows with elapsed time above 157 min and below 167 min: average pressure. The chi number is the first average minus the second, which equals 1.24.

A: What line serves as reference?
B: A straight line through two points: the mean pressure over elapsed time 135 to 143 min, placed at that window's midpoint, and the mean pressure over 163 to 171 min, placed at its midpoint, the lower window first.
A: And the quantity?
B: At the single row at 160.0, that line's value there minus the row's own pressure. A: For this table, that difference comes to 1.5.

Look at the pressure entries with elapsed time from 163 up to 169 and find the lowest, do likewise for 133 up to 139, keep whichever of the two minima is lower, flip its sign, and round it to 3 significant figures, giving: -21.6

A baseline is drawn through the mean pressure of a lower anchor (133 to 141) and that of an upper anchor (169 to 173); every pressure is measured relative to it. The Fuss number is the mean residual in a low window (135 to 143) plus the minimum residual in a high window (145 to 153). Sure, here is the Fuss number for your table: 1.1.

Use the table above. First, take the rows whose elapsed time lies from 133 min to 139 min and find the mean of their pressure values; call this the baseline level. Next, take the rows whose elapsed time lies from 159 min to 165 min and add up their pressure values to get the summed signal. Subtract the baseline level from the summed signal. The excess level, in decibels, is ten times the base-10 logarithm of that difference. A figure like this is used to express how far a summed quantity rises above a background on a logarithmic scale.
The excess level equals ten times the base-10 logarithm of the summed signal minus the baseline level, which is 16.4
